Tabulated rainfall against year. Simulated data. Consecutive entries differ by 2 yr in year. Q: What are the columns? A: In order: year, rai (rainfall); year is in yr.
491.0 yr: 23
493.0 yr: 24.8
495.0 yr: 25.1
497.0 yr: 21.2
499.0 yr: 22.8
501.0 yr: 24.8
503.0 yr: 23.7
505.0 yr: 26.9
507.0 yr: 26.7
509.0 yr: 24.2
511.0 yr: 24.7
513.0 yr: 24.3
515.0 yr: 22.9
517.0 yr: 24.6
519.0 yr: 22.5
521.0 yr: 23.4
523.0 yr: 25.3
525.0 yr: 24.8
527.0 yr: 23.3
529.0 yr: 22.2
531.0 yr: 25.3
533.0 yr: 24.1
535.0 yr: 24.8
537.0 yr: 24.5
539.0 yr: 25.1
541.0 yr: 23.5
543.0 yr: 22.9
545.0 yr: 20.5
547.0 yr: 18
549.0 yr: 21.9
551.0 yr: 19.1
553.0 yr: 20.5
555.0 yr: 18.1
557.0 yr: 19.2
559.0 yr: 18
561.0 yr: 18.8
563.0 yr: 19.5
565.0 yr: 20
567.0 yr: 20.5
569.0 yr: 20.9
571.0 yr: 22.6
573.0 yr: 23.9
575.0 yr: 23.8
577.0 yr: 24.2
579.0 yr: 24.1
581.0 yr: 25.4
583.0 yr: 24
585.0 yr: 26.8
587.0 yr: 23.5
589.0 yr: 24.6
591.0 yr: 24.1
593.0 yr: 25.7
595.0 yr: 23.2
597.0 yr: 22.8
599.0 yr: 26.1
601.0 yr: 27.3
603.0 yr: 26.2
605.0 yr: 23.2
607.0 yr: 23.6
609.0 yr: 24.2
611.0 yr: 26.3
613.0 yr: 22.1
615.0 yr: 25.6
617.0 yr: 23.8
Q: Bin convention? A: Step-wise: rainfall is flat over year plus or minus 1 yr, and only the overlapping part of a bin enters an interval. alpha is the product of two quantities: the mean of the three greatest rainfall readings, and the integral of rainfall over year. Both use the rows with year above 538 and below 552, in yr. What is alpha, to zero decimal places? 7198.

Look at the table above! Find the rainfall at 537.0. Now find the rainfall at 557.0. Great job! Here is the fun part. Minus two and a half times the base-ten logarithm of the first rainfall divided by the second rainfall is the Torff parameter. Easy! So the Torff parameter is -0.26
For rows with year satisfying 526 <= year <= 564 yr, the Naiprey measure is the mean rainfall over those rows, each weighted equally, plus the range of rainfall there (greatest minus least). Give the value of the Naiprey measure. 28.8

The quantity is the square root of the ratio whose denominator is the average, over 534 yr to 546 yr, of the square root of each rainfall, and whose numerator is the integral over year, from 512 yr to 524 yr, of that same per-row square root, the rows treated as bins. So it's 3.48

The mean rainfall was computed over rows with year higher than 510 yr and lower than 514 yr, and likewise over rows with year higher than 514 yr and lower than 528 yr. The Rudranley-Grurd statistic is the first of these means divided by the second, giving 1.03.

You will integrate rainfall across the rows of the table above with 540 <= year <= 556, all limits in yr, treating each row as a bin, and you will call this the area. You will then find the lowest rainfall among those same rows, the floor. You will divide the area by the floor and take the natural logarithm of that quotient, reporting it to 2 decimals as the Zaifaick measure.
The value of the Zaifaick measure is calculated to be 2.91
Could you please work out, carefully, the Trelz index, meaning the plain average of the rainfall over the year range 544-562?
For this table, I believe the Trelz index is 19.3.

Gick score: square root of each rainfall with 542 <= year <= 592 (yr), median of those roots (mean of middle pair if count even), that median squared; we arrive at 21.9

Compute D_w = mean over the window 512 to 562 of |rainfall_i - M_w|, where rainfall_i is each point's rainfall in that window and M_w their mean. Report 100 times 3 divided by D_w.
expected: 140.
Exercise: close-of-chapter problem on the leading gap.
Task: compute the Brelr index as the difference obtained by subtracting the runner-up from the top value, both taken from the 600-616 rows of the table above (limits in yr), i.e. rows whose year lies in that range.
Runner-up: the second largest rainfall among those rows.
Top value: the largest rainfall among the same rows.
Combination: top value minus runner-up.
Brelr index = 1.0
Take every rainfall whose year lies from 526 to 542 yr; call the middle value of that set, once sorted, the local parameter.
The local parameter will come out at 24.3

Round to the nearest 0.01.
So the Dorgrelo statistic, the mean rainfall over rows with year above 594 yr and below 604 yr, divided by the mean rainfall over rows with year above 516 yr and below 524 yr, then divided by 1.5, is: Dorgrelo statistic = 0.70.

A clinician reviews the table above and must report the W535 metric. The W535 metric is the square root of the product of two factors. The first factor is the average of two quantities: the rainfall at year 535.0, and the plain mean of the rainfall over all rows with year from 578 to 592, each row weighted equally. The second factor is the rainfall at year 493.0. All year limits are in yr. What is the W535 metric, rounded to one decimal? 24.8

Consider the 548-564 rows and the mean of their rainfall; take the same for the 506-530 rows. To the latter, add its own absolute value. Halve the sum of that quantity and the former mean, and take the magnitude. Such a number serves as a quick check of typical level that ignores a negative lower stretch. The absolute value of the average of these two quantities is 33.8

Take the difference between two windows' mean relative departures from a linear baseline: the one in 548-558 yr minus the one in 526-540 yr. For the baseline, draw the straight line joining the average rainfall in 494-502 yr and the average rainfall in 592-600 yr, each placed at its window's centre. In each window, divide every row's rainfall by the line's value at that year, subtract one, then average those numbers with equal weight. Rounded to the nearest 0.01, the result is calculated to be -0.19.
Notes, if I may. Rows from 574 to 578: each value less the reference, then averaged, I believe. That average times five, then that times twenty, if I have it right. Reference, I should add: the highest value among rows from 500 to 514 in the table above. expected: -290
